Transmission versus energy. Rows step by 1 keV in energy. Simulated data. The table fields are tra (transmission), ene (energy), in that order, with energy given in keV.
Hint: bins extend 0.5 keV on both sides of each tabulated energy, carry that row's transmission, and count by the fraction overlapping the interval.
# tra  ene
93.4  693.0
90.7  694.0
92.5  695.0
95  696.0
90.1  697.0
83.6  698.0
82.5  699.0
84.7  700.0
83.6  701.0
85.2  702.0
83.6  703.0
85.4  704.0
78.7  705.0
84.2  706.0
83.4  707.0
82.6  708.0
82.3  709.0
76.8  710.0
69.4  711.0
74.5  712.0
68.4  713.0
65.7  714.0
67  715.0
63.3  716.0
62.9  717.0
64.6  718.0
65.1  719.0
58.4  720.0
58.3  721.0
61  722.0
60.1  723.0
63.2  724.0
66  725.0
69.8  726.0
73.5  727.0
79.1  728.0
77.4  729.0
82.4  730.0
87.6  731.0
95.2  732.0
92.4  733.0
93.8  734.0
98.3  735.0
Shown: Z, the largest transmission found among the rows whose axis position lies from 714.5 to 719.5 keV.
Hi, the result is 67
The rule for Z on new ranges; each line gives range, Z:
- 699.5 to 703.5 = 85.2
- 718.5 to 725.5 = 66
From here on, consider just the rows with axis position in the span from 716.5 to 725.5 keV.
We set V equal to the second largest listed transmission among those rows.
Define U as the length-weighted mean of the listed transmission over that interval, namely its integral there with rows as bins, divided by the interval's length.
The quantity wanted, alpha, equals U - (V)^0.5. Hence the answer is 54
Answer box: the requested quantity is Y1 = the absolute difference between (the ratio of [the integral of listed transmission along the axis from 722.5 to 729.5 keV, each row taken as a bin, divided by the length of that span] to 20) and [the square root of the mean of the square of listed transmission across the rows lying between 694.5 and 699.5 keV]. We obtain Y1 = 85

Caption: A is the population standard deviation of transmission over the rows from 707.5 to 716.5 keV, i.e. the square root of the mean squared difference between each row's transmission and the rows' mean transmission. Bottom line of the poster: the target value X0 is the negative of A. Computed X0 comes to -6.7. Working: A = 6.7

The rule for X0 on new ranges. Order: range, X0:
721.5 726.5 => -3.5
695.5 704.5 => -3.8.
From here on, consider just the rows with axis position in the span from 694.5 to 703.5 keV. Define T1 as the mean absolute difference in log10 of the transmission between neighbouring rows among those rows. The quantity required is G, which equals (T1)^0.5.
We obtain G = 0.115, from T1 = 0.0133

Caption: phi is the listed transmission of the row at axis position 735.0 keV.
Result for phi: 98.3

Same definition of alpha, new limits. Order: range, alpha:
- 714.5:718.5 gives 56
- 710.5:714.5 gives 61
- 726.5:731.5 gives 71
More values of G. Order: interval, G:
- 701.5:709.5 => 0.115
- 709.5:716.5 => 0.165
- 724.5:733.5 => 0.154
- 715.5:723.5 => 0.114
